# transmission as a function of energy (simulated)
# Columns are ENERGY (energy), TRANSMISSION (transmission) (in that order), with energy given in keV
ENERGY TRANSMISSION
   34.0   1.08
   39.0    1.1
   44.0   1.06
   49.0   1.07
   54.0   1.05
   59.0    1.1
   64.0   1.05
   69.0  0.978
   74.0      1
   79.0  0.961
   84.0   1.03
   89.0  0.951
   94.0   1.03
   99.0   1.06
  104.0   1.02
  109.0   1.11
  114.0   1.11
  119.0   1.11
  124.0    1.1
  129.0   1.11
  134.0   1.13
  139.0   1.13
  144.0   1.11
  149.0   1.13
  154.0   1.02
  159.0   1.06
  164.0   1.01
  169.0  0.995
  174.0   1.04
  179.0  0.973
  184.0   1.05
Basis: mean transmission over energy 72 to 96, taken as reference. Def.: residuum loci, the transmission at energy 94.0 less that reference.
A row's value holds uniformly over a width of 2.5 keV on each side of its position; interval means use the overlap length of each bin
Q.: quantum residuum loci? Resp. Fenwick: 0.04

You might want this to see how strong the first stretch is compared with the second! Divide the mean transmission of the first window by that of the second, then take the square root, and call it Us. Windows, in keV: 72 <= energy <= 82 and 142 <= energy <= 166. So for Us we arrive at 0.96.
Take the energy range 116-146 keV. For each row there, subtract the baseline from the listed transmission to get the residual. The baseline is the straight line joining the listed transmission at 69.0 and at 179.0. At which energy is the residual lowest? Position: 124.0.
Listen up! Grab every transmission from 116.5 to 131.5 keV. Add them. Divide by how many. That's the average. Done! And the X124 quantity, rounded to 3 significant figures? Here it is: 1.11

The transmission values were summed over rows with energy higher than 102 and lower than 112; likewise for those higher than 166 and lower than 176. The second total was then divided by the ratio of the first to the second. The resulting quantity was 1.94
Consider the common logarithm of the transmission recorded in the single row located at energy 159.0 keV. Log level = 0.025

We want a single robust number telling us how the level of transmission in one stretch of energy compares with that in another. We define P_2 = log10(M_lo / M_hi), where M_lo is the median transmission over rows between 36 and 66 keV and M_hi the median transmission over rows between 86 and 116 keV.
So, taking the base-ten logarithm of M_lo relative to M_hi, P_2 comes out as 0.01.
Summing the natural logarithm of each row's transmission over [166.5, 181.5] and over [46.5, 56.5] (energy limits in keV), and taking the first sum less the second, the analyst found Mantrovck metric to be -0.1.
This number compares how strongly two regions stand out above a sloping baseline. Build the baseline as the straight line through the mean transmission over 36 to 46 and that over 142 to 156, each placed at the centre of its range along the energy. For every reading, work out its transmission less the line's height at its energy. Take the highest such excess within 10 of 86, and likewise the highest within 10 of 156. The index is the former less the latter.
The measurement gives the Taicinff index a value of -0.10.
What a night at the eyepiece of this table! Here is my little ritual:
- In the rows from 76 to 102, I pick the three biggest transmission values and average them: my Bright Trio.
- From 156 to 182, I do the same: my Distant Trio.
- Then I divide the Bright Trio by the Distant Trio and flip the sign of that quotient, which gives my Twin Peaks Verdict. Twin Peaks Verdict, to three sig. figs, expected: -1.00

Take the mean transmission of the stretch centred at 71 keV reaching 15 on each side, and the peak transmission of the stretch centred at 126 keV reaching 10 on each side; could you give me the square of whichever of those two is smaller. 1.04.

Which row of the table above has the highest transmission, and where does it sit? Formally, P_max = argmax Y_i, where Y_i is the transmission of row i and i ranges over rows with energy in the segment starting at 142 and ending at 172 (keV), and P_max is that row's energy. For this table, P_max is 149.0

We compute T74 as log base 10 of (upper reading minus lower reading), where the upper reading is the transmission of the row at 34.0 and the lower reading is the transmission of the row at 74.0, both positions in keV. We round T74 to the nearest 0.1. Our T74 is -1.1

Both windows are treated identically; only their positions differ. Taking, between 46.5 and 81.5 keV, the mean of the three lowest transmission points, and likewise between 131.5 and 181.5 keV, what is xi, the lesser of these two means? 0.98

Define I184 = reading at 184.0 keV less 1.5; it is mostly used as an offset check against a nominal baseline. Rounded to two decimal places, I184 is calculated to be -0.45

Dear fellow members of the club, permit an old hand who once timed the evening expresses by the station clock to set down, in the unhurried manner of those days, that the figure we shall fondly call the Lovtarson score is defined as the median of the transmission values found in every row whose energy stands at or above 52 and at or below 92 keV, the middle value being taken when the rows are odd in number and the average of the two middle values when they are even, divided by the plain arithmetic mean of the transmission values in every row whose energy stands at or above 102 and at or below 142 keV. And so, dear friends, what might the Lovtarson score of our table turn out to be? 0.92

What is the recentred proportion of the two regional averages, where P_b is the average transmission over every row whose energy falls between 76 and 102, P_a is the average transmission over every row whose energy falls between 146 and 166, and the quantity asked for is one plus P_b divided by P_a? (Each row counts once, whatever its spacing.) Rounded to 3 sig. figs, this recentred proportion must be 1.95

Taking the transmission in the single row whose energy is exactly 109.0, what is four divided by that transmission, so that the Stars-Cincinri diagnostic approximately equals 3.60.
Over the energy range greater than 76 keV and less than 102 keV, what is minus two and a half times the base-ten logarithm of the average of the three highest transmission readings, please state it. -0.043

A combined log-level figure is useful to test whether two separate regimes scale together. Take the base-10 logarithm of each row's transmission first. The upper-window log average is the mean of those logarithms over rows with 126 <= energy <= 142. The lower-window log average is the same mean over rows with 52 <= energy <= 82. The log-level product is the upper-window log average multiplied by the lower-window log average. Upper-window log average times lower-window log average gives 0.0005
